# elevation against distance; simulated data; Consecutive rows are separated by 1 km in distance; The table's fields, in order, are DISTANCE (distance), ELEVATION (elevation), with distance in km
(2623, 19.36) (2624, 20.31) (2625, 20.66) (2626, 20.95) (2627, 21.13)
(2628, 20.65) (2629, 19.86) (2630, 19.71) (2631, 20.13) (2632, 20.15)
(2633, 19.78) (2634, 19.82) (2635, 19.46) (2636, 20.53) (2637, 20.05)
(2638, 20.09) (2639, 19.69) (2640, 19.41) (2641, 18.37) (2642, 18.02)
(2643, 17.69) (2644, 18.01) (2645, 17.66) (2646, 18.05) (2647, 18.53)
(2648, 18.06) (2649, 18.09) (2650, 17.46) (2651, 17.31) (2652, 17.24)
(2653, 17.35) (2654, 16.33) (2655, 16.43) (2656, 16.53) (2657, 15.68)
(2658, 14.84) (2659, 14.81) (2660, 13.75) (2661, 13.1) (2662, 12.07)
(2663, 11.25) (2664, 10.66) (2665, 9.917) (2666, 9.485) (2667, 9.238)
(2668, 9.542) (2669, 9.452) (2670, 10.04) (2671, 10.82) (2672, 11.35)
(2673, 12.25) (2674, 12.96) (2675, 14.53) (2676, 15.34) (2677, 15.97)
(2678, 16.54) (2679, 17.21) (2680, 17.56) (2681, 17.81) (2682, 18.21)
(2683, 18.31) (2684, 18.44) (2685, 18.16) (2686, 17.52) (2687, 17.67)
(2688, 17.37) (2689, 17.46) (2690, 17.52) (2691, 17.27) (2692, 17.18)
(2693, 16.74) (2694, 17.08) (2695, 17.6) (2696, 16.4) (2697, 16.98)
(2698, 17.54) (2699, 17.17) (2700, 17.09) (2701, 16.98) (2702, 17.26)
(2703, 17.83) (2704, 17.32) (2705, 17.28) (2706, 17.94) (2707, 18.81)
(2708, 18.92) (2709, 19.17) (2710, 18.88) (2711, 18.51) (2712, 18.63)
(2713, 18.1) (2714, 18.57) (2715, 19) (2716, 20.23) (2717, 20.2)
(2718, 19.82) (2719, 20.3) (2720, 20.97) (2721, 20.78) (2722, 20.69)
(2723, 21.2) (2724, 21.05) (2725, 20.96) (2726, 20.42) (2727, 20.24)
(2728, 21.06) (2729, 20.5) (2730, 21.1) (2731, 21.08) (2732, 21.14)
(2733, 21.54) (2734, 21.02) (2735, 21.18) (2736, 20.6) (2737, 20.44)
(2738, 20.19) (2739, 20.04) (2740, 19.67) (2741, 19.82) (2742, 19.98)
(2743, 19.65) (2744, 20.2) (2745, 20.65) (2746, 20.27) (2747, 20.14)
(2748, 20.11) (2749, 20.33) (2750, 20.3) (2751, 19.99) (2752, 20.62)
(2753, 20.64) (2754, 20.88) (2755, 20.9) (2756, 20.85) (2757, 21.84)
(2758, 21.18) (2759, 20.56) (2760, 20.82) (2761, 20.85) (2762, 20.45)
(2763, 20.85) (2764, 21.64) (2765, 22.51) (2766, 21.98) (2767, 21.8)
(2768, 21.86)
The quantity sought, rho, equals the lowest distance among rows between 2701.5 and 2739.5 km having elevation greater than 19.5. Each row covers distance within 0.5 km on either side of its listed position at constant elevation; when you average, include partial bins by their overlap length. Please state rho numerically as 2716 km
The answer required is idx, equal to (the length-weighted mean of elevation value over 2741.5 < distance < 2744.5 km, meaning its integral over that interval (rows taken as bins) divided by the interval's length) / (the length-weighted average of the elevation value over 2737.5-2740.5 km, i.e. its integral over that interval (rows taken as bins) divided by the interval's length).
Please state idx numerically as 1.00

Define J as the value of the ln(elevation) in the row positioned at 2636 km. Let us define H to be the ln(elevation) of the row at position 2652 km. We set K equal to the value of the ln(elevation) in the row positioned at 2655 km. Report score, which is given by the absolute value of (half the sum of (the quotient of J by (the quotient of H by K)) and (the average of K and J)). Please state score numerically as 2.94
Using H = 2.85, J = 3.02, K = 2.80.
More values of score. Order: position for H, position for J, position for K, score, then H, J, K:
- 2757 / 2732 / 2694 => 2.88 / 3.08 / 3.05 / 2.84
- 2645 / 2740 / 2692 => 2.93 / 2.87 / 2.98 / 2.84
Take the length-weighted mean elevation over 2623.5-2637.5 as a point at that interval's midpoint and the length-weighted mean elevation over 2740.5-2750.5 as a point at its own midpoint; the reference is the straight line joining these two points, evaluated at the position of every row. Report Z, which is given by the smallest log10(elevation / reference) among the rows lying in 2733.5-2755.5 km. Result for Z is -0.011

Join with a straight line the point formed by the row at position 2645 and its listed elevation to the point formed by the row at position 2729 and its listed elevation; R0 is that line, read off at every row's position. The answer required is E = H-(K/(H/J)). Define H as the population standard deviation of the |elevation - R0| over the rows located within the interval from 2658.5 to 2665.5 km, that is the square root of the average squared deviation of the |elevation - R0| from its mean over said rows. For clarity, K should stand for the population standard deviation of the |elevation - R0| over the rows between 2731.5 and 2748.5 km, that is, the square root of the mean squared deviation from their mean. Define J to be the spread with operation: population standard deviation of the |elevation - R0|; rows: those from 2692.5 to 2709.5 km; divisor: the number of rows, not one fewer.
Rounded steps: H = 1.7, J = 0.6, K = 0.33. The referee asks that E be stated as 2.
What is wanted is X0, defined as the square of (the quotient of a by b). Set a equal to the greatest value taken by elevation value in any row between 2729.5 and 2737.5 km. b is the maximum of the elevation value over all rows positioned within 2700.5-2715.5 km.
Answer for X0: 1.3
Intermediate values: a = 21.54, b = 19.17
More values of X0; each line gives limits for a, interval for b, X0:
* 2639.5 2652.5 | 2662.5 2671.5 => 3.0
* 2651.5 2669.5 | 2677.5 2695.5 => 0.9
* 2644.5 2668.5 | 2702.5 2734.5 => 0.7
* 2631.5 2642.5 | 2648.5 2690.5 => 1.2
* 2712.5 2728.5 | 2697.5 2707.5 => 1.3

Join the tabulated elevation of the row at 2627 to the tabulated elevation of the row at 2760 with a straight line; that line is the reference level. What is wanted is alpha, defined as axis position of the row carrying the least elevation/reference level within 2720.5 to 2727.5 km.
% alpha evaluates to 2727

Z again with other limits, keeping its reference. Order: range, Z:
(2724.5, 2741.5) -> -0.010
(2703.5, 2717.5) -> -0.067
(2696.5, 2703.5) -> -0.075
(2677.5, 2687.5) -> -0.087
